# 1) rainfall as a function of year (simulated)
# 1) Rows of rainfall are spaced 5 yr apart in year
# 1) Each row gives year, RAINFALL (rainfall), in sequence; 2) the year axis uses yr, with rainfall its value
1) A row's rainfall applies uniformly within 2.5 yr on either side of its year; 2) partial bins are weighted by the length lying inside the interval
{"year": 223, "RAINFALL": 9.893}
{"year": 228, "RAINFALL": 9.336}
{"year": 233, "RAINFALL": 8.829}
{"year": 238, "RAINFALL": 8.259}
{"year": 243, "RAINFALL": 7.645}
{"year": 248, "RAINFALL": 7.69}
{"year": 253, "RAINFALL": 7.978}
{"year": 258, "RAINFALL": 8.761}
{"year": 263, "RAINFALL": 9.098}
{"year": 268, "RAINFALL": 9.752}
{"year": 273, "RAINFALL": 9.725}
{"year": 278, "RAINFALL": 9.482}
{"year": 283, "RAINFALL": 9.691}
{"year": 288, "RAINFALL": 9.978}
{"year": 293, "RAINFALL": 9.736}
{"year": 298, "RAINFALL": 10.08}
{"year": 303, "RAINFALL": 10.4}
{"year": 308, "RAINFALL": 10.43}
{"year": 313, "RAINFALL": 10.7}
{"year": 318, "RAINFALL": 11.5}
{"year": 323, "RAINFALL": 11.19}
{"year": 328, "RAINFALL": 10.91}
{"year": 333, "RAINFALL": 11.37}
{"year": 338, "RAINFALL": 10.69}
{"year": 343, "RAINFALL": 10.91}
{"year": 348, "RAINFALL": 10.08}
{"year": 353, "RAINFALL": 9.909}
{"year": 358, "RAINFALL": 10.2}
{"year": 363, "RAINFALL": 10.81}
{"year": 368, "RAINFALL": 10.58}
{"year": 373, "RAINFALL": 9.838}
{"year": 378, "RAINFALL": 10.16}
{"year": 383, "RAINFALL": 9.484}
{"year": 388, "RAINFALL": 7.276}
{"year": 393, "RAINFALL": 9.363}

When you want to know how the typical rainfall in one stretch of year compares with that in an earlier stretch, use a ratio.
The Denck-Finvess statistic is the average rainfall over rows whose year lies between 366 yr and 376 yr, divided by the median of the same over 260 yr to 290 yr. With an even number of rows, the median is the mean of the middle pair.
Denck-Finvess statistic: 1.05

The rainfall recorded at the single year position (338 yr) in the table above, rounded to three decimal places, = 10.690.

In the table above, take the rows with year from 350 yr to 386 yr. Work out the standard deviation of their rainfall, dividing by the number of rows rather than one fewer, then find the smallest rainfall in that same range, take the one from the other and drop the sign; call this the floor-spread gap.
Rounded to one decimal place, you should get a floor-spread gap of 9.1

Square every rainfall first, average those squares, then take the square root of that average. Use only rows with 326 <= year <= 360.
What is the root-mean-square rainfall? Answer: 10.6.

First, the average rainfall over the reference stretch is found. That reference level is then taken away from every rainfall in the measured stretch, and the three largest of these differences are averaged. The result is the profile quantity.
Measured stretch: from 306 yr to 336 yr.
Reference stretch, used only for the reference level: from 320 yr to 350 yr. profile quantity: 0.5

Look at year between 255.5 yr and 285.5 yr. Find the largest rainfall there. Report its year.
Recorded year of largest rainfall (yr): 268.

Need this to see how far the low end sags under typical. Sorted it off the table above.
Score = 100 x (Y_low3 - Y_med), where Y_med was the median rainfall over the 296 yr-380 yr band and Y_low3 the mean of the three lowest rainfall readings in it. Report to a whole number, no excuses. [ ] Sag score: -64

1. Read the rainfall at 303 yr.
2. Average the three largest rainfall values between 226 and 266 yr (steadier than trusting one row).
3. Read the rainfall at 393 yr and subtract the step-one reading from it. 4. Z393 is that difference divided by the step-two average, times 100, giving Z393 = -11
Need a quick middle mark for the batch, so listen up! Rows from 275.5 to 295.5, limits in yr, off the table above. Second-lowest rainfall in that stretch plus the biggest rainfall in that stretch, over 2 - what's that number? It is 9.8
